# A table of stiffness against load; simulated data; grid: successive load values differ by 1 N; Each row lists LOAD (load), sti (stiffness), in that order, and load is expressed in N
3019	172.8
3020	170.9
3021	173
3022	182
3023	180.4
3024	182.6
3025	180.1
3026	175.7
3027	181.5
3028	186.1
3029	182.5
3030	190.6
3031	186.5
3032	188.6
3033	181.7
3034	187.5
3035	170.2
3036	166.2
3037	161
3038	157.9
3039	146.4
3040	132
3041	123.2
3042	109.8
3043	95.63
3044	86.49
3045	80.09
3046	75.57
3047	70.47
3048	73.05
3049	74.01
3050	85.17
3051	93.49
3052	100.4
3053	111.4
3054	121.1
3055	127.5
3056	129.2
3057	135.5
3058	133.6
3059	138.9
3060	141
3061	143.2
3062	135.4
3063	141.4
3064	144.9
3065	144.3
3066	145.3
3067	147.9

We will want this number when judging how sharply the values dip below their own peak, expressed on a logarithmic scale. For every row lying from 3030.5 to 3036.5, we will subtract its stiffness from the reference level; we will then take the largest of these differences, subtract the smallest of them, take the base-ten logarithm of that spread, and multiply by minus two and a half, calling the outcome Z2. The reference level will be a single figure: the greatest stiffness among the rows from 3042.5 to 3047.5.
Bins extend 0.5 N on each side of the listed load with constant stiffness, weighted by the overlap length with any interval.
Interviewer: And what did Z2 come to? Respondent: -3.38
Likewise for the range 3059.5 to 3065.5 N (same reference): -2.44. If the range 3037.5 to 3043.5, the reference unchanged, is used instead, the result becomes -4.49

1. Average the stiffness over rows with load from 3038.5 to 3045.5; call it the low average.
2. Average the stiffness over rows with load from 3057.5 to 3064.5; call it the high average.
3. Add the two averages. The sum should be 250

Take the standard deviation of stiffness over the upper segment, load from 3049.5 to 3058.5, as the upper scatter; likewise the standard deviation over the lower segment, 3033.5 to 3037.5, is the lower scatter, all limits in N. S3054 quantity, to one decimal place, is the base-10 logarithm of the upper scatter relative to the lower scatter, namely 0.2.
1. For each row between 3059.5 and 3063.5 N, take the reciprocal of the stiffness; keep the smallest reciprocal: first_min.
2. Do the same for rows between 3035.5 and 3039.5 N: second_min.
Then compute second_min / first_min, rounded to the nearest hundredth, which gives 0.86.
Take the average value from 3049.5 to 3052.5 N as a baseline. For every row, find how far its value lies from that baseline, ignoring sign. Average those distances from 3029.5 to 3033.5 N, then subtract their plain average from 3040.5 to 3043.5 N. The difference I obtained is 77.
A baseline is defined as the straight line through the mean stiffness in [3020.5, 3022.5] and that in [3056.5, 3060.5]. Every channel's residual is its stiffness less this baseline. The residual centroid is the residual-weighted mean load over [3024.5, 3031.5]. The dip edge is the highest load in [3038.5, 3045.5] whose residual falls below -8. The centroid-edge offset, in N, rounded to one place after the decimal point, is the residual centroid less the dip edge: -16.1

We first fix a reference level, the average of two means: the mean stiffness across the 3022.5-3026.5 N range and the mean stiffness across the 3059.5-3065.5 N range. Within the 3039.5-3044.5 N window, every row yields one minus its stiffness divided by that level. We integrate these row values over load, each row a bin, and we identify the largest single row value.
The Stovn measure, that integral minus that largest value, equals 1.1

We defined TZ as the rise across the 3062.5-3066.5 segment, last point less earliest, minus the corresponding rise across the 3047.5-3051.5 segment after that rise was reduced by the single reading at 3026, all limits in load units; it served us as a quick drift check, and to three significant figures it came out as 159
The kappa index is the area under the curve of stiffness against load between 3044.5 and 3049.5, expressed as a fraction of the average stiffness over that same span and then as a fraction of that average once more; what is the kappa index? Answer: 0.067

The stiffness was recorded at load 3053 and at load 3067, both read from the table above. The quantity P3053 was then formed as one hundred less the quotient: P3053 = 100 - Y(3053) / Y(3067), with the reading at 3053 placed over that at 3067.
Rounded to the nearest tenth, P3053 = 99.2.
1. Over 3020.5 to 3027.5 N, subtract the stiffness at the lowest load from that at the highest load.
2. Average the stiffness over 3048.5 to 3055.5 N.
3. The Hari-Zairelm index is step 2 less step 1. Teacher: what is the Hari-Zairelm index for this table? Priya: 93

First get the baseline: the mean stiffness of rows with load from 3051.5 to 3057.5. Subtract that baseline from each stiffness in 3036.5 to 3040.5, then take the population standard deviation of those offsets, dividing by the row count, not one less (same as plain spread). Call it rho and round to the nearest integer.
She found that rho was 11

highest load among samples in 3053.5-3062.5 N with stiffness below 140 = 3062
